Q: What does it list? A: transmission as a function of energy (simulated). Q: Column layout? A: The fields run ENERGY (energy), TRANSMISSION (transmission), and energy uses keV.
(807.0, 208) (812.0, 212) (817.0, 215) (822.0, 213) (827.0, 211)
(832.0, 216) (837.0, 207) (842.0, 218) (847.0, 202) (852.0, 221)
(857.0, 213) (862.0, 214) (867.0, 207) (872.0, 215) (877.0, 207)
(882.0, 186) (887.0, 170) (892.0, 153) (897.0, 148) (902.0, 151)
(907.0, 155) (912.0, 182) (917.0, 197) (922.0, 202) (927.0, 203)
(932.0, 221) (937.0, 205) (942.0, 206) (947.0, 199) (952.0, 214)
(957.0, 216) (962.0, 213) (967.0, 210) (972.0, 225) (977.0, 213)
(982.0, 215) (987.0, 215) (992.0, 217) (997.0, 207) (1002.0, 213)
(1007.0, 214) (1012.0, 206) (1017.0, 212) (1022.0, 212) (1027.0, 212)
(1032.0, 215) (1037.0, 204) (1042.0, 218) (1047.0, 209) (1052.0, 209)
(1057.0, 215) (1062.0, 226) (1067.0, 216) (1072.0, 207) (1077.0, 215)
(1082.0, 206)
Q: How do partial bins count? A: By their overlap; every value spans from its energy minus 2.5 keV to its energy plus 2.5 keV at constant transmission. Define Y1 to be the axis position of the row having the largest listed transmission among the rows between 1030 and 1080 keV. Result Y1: 1062.0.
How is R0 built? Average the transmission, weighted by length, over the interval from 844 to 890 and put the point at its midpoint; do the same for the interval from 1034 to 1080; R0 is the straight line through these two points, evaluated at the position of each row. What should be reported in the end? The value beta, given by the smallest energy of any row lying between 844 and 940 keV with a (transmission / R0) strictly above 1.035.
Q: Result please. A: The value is 852.0 keV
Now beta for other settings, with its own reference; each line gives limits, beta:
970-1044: 972.0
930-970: 932.0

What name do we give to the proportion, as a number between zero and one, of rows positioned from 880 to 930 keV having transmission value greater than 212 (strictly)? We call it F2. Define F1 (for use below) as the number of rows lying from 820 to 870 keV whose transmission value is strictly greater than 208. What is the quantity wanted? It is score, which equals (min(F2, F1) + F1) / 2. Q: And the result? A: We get 3.5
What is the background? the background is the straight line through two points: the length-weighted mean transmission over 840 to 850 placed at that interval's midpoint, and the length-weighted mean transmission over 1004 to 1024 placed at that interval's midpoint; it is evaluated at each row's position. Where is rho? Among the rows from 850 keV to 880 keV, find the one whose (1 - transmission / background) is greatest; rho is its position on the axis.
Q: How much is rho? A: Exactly 877.0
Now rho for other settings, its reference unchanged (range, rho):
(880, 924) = 897.0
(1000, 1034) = 1012.0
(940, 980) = 947.0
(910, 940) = 912.0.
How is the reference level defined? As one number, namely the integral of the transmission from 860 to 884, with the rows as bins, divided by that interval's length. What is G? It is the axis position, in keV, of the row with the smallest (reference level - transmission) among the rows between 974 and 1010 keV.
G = 992.0 keV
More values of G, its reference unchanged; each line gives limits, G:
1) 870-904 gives 872.0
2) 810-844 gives 842.0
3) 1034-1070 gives 1062.0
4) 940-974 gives 972.0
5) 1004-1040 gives 1032.0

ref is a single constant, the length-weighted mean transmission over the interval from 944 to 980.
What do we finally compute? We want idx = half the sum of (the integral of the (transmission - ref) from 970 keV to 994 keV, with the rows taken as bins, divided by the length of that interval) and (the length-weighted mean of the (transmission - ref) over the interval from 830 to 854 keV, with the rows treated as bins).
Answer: 1.9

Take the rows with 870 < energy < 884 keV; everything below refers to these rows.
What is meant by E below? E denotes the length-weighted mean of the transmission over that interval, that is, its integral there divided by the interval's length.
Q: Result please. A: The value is 203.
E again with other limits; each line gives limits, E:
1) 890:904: 151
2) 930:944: 210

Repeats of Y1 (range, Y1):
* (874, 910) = 877.0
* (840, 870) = 852.0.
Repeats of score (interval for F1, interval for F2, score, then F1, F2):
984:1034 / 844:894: 4.2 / 8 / 0.40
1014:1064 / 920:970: 4.7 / 9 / 0.40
